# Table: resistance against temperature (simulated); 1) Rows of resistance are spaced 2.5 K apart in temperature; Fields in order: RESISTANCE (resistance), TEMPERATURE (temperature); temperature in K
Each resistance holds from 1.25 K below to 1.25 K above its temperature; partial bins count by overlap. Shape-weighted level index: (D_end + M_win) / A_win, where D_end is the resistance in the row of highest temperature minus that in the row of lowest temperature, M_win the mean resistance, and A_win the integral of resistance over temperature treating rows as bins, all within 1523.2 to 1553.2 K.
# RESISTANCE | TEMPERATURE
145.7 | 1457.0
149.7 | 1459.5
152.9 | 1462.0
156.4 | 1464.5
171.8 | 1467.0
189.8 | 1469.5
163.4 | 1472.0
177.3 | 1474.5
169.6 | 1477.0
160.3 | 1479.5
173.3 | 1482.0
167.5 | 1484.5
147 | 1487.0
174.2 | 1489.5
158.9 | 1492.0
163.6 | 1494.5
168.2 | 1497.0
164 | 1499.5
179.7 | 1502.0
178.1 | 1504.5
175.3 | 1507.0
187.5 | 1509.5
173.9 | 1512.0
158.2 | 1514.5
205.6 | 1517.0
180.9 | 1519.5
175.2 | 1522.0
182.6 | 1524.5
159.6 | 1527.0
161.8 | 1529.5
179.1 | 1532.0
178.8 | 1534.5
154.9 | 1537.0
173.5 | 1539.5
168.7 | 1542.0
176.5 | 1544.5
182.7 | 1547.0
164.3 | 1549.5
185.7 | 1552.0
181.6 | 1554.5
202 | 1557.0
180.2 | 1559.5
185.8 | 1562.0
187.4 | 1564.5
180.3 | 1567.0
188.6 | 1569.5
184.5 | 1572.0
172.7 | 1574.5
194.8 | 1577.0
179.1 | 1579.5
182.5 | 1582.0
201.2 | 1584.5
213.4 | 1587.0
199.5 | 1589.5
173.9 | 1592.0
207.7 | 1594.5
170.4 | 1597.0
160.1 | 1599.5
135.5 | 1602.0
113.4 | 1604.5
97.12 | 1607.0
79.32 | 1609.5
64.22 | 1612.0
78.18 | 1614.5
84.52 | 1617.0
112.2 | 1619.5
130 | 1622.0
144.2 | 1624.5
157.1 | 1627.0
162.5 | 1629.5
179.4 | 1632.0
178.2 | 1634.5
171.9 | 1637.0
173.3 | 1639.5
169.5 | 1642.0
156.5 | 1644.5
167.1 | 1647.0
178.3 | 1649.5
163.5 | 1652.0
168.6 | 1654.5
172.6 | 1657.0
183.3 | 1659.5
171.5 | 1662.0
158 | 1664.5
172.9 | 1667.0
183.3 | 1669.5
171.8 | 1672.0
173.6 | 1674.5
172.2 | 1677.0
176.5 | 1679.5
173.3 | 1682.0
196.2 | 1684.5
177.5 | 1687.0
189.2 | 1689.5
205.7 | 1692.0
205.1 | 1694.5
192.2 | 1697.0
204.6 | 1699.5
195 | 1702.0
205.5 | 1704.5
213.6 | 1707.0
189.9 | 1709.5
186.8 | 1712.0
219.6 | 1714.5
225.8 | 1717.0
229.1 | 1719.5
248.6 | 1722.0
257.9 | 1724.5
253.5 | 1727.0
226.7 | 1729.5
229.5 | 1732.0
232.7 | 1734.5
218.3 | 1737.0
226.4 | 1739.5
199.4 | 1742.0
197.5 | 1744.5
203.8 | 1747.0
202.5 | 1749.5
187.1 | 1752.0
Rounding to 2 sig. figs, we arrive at 0.034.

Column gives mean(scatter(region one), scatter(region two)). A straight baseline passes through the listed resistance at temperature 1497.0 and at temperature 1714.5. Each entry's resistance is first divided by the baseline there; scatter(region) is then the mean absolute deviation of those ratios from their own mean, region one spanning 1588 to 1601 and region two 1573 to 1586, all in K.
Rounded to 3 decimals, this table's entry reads 0.071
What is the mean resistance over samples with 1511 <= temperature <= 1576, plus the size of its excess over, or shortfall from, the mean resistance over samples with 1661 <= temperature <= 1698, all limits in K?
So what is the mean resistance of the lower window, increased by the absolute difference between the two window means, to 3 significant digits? 181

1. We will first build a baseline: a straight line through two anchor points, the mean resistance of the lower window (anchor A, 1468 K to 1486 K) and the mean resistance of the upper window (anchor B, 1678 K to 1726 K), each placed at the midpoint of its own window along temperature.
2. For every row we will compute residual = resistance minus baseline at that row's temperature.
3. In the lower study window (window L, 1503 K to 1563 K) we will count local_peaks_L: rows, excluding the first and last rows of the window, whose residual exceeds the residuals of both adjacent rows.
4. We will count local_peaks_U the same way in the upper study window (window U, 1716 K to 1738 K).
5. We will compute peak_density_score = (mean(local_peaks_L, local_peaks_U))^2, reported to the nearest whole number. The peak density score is 25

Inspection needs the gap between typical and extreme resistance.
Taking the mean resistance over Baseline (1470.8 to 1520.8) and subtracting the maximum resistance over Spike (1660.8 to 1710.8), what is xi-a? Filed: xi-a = -42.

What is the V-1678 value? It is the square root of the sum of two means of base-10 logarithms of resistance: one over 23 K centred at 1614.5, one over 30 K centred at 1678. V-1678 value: 2.06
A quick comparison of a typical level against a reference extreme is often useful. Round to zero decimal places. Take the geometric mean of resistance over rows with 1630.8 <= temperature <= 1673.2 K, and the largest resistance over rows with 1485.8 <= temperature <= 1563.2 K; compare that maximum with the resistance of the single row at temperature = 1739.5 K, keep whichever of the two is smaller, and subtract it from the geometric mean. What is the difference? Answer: -34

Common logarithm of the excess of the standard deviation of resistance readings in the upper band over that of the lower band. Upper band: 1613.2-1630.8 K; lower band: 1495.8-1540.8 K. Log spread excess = 1.3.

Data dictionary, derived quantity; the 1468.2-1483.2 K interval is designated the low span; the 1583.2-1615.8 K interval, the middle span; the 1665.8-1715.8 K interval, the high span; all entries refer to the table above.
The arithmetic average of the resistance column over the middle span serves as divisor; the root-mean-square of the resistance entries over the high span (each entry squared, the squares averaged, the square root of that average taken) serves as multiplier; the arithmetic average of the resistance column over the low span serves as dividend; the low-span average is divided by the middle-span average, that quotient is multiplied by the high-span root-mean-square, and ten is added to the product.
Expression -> 236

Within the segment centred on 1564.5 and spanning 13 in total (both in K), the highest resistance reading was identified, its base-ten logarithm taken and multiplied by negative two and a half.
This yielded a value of -5.69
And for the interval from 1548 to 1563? -5.76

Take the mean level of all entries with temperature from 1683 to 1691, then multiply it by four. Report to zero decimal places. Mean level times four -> 751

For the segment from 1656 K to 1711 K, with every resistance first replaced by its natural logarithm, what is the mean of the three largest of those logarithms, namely 5.34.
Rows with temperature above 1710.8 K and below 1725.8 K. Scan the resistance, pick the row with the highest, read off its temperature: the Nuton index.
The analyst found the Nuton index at 1724.5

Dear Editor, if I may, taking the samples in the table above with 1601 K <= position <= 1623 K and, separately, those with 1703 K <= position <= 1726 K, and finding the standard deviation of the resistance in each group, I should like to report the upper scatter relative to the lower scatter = 1.0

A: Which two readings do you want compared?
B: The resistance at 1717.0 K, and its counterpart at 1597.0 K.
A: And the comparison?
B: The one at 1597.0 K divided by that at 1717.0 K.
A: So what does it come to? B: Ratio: 0.75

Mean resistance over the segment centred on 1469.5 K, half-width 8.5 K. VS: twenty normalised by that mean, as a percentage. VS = 12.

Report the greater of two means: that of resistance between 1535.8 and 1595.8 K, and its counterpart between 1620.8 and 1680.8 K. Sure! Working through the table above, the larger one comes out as 184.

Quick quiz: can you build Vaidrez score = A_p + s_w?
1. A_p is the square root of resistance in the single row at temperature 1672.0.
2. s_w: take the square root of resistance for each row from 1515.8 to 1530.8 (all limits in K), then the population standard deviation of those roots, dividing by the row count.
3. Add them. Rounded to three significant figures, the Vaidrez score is 13.7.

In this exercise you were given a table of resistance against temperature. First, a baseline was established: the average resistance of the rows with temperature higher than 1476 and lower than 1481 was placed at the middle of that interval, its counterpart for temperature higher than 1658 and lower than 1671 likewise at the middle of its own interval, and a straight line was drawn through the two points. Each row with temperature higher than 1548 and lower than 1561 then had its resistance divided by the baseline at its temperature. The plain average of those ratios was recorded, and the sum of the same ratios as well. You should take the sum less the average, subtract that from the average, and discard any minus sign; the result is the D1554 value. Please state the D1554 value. 3.3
